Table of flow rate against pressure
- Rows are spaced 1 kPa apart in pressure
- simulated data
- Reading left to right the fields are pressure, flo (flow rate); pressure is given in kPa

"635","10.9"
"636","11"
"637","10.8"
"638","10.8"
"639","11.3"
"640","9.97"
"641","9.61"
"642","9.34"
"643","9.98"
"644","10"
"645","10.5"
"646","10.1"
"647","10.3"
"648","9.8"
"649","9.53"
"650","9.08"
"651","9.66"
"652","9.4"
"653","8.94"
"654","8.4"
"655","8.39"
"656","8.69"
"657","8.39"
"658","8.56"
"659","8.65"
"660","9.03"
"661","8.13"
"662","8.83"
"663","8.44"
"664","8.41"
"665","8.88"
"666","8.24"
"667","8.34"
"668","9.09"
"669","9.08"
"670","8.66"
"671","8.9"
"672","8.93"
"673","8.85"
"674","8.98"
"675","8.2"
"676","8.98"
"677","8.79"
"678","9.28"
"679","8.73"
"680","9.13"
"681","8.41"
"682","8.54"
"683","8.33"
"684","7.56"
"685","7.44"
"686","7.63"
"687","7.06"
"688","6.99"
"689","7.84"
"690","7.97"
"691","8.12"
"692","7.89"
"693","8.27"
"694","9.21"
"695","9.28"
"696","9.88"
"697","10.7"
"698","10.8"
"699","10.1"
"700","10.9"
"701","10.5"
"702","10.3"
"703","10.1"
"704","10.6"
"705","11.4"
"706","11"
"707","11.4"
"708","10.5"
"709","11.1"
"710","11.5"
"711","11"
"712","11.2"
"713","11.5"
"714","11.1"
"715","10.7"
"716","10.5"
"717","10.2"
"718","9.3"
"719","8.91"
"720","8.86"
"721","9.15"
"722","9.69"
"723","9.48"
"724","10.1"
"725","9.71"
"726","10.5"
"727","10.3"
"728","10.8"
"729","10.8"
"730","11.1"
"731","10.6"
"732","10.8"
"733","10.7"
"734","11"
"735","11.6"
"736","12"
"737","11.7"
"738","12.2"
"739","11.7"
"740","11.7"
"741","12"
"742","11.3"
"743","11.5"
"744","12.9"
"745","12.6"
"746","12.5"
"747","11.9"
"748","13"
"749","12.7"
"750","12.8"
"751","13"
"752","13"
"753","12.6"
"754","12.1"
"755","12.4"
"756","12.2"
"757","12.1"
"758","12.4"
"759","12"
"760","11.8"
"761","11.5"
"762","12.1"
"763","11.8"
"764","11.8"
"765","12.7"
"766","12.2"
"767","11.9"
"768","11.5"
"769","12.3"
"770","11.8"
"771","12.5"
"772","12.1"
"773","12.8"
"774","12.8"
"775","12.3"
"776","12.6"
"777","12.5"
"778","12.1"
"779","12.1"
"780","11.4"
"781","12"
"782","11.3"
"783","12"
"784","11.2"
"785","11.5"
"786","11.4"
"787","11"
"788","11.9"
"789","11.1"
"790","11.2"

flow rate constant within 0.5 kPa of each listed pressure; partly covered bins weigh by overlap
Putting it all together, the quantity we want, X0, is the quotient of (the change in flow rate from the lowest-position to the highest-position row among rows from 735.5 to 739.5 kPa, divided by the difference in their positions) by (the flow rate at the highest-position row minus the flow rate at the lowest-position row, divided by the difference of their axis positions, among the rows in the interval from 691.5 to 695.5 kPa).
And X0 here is 0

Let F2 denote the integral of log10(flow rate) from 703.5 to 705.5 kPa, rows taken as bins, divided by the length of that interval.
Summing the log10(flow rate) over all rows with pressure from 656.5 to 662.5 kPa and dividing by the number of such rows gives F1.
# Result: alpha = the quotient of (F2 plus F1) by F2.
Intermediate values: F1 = 0.93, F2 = 1.04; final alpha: 1.897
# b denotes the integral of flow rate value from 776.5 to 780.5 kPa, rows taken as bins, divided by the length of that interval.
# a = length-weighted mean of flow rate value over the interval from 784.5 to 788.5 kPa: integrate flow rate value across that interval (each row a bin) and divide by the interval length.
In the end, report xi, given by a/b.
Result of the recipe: 0.95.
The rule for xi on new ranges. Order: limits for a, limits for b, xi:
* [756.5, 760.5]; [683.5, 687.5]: 1.63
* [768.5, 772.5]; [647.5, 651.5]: 1.28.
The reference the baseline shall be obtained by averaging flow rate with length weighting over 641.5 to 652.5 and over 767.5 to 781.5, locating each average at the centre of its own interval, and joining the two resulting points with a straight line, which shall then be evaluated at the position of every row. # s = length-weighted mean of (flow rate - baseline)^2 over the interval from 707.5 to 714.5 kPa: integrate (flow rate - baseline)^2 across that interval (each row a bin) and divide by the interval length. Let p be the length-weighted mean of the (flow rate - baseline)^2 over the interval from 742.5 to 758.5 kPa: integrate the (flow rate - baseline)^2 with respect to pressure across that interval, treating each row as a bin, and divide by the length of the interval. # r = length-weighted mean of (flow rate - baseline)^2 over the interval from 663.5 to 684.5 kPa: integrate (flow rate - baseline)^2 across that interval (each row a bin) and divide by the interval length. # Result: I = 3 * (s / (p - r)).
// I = -0.2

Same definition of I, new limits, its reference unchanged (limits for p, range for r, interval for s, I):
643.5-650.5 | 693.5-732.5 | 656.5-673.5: -8.7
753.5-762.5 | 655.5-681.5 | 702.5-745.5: -1.2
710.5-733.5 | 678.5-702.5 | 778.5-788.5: -0.8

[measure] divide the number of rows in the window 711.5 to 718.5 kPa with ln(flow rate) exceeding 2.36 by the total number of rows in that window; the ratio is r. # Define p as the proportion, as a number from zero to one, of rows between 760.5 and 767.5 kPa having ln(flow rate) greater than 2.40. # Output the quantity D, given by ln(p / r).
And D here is 0.6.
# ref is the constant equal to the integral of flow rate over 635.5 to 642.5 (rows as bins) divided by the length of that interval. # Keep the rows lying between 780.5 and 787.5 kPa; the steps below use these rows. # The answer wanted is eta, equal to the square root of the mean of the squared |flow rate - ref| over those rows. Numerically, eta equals 1.1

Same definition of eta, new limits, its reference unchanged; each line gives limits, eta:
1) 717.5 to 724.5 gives 1.1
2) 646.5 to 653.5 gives 1.0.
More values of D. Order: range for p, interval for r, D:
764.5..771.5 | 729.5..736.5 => 0.0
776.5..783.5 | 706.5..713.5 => 0.2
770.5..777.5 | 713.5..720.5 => 1.3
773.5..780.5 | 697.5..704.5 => 0.8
